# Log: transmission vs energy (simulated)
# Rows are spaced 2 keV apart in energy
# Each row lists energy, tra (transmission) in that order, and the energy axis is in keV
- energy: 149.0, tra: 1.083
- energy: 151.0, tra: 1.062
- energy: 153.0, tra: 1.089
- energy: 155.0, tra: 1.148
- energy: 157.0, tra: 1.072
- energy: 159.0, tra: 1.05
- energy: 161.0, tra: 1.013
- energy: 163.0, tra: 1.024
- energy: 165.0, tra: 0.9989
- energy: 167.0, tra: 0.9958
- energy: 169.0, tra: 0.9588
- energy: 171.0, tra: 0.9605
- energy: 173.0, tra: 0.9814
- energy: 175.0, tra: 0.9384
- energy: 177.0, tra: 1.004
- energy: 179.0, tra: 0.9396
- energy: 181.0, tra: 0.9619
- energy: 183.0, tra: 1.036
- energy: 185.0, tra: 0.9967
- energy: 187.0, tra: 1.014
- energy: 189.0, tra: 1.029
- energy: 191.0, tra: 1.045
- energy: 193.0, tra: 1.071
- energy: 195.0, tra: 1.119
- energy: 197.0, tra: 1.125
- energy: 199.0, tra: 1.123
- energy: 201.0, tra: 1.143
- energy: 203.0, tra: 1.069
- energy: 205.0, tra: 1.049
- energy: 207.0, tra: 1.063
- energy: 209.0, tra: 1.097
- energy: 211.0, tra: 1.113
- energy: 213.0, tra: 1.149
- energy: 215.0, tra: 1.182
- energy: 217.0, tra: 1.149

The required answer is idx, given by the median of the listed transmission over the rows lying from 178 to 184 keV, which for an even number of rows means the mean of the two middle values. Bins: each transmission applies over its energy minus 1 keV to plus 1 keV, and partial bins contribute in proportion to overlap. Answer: 0.96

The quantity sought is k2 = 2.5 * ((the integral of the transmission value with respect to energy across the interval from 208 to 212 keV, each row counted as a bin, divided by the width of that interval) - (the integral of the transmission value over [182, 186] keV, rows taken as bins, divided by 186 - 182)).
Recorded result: 0.22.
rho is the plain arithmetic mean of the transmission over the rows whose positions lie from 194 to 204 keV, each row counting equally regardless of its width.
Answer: 1.12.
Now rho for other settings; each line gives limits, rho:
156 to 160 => 1.06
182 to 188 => 1.02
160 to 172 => 0.99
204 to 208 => 1.06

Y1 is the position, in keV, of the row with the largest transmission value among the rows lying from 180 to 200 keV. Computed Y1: 197.0 keV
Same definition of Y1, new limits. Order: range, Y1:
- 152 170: 155.0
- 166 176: 167.0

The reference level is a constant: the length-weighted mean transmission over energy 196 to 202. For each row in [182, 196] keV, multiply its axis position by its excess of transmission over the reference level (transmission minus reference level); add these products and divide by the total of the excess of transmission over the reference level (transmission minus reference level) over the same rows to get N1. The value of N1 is 187.6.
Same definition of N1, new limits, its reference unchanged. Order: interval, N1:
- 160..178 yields 169.6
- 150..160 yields 155.4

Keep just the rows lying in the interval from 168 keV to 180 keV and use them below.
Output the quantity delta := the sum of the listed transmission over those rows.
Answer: 5.8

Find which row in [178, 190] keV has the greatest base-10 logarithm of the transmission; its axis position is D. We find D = 183.0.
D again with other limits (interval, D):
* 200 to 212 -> 201.0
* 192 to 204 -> 201.0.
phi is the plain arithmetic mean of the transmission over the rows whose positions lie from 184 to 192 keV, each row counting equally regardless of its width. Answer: 1.02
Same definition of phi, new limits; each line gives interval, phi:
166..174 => 0.97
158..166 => 1.02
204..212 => 1.08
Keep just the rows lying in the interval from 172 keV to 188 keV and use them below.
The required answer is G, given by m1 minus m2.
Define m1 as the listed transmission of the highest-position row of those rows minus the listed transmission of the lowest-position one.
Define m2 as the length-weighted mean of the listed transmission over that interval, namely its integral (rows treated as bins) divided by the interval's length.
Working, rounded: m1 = 0.03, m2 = 0.98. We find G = -0.95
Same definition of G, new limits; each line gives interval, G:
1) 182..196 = -0.96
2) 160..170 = -1.05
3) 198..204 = -1.17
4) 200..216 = -1.07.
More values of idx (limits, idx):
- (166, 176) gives 0.96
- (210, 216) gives 1.15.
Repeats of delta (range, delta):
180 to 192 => 6.1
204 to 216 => 6.7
